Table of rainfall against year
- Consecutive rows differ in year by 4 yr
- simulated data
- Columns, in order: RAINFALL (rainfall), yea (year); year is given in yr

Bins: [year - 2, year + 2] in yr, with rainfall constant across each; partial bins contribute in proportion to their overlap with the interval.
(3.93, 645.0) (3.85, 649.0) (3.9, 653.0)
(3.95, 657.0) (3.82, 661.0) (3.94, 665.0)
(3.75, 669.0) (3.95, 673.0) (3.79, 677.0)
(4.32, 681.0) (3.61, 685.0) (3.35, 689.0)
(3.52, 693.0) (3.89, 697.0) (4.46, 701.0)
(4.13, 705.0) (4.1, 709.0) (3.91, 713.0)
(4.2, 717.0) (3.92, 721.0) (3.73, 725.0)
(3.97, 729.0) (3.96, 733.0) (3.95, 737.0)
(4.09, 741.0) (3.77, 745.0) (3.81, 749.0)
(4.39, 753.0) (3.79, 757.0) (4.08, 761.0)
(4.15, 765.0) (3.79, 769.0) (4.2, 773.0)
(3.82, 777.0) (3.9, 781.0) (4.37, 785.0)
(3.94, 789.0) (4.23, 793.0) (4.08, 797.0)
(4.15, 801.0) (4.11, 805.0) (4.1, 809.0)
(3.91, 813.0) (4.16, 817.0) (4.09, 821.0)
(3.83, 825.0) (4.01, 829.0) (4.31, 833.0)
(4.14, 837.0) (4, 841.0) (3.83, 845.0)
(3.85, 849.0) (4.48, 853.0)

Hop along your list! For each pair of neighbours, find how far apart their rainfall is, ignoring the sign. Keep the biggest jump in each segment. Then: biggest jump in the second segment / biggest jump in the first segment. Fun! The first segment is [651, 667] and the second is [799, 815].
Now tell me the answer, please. 1.5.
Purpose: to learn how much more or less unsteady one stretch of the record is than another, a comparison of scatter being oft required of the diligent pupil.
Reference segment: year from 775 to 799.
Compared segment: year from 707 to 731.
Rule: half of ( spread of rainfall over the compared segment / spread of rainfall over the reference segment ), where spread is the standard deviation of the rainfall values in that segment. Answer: 0.39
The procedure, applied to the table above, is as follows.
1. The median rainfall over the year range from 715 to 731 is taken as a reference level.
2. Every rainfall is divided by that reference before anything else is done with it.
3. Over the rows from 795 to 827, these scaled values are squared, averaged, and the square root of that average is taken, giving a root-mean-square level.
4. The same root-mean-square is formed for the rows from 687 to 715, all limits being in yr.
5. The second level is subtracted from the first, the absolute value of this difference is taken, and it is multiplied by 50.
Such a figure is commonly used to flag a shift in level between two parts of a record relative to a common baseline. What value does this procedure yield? 1.7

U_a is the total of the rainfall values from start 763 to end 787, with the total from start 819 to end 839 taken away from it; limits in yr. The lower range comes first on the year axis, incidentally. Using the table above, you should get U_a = 4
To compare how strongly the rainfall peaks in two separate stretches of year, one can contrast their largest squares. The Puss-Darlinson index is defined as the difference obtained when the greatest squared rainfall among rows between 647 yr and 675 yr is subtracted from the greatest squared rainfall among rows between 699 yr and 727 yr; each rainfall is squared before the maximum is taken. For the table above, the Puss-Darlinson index 4.3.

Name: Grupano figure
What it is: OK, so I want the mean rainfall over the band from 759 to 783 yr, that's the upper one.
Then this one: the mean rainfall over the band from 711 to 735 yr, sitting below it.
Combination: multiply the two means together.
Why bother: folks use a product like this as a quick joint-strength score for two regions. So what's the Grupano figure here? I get 15.8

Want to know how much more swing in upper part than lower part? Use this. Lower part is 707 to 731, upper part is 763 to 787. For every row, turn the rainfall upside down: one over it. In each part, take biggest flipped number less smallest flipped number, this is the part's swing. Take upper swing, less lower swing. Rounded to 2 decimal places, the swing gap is 0.01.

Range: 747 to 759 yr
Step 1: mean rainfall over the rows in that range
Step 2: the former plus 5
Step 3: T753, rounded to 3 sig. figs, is 9.00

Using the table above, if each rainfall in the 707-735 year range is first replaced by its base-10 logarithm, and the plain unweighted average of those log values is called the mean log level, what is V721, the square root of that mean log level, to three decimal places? 0.774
